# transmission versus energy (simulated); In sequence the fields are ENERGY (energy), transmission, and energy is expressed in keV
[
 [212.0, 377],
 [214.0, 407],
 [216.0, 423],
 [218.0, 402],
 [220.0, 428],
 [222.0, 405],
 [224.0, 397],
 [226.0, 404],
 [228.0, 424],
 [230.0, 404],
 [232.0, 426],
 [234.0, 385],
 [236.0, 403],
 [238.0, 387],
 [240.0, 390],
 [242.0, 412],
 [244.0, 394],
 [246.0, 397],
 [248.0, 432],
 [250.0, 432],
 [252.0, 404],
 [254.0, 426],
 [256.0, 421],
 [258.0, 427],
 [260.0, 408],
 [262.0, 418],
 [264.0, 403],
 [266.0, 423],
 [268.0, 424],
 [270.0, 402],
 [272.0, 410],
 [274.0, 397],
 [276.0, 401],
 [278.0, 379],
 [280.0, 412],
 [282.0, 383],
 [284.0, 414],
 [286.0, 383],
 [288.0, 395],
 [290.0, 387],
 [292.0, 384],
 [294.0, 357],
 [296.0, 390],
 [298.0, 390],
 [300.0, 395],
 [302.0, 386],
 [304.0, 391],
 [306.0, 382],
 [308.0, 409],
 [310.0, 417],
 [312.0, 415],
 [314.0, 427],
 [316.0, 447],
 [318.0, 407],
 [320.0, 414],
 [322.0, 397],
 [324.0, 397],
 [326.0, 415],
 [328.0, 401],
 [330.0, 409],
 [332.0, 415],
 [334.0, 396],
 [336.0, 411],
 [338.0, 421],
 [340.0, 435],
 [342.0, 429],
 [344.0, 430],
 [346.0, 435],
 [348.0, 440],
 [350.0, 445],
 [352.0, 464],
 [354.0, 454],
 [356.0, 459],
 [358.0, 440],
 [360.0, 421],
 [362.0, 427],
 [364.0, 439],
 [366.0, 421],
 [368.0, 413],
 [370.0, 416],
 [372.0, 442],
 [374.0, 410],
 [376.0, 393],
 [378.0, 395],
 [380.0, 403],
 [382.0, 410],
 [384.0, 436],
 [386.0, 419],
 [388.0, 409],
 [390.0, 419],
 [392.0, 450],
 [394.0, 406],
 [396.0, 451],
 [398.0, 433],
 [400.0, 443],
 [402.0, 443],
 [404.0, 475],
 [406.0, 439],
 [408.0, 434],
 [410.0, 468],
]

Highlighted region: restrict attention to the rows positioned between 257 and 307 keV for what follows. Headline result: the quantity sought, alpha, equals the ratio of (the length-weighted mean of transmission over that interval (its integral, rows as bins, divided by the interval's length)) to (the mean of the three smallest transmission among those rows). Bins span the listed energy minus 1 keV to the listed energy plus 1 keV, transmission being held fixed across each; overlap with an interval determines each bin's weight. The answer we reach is 1.07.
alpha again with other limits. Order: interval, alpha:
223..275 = 1.06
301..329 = 1.05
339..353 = 1.02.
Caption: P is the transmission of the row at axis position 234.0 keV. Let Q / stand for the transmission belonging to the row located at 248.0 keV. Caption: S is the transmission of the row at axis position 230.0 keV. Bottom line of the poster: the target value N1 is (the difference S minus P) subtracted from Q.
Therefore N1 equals 413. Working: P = 385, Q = 432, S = 404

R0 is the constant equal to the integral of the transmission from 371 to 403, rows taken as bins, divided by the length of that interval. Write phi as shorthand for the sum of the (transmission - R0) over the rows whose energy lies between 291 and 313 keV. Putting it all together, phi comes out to -333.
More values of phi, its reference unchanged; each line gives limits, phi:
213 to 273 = -361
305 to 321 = -63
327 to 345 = -57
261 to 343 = -760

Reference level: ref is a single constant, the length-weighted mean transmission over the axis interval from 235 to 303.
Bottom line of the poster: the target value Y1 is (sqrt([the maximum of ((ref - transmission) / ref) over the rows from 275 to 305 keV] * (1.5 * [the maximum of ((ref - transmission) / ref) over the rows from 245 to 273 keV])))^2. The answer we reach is 0.002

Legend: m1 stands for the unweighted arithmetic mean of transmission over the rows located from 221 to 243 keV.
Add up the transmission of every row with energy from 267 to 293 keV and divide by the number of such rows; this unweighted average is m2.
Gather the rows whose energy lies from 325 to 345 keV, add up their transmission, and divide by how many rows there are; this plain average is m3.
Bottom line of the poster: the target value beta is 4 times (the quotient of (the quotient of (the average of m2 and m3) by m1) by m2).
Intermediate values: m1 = 403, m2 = 398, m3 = 416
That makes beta 0.0101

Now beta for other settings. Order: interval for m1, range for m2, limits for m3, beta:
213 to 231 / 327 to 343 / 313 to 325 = 0.0097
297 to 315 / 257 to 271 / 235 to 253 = 0.0099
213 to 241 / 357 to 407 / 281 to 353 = 0.0096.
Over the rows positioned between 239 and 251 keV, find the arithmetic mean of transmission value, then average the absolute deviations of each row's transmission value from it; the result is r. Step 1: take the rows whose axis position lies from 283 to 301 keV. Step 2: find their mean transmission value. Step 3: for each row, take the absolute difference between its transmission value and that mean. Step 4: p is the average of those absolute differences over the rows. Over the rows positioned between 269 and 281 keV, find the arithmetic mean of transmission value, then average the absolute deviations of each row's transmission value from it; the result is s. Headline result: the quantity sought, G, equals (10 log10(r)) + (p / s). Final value 13.2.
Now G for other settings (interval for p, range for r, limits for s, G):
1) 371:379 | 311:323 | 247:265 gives 12.7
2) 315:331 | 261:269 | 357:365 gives 9.9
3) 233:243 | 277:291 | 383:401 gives 11.4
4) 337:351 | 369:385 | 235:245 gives 12.1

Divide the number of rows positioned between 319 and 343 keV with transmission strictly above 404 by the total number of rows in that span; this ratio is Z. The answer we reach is 0.67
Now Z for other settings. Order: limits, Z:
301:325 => 0.58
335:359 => 1.00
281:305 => 0.08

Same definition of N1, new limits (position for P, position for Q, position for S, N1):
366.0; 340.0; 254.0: 430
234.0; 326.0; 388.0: 391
